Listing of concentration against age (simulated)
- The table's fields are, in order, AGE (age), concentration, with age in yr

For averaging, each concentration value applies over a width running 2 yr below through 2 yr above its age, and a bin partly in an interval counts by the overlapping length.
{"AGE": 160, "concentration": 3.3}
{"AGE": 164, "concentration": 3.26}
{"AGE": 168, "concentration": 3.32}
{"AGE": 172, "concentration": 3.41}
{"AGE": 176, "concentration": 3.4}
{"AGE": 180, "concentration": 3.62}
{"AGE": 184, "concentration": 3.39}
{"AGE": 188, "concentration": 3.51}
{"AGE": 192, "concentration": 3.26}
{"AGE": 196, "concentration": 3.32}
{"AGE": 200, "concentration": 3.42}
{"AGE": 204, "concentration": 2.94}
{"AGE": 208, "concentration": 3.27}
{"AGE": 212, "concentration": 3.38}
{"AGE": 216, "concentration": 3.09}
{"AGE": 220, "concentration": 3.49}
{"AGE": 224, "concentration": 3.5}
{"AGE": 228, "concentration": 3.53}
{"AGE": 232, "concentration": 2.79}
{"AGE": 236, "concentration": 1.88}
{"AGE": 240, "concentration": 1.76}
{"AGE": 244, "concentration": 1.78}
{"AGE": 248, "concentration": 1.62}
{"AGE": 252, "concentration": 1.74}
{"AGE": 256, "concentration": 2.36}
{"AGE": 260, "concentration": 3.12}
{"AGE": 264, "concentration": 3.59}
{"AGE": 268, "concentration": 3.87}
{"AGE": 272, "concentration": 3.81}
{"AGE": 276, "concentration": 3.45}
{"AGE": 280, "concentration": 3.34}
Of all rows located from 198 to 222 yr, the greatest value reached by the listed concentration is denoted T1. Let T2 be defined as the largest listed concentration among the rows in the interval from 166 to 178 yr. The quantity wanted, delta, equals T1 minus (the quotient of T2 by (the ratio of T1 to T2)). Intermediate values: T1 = 3.49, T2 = 3.41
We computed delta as 0.2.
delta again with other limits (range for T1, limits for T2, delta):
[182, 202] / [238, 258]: 1.9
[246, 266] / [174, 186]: -0.1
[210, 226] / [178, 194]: -0.2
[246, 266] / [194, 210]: 0.3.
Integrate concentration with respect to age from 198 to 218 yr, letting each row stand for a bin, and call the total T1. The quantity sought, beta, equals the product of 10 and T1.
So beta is 644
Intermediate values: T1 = 64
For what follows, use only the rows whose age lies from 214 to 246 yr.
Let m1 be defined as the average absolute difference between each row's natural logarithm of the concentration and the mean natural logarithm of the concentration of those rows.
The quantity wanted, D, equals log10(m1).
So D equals -0.6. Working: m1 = 0.28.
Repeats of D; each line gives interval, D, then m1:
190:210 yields -1.4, 0.04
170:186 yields -1.6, 0.02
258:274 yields -1.2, 0.07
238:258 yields -1.0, 0.10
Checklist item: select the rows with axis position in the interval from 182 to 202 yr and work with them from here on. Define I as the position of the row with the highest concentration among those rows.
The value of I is 188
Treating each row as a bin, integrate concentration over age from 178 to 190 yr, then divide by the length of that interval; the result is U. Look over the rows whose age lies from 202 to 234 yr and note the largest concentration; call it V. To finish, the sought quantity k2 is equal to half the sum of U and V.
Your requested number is 3.52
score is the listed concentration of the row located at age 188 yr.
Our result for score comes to 3.51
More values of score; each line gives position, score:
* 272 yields 3.81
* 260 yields 3.12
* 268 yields 3.87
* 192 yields 3.26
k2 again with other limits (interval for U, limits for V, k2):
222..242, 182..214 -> 3.10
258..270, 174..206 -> 3.57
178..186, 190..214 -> 3.46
